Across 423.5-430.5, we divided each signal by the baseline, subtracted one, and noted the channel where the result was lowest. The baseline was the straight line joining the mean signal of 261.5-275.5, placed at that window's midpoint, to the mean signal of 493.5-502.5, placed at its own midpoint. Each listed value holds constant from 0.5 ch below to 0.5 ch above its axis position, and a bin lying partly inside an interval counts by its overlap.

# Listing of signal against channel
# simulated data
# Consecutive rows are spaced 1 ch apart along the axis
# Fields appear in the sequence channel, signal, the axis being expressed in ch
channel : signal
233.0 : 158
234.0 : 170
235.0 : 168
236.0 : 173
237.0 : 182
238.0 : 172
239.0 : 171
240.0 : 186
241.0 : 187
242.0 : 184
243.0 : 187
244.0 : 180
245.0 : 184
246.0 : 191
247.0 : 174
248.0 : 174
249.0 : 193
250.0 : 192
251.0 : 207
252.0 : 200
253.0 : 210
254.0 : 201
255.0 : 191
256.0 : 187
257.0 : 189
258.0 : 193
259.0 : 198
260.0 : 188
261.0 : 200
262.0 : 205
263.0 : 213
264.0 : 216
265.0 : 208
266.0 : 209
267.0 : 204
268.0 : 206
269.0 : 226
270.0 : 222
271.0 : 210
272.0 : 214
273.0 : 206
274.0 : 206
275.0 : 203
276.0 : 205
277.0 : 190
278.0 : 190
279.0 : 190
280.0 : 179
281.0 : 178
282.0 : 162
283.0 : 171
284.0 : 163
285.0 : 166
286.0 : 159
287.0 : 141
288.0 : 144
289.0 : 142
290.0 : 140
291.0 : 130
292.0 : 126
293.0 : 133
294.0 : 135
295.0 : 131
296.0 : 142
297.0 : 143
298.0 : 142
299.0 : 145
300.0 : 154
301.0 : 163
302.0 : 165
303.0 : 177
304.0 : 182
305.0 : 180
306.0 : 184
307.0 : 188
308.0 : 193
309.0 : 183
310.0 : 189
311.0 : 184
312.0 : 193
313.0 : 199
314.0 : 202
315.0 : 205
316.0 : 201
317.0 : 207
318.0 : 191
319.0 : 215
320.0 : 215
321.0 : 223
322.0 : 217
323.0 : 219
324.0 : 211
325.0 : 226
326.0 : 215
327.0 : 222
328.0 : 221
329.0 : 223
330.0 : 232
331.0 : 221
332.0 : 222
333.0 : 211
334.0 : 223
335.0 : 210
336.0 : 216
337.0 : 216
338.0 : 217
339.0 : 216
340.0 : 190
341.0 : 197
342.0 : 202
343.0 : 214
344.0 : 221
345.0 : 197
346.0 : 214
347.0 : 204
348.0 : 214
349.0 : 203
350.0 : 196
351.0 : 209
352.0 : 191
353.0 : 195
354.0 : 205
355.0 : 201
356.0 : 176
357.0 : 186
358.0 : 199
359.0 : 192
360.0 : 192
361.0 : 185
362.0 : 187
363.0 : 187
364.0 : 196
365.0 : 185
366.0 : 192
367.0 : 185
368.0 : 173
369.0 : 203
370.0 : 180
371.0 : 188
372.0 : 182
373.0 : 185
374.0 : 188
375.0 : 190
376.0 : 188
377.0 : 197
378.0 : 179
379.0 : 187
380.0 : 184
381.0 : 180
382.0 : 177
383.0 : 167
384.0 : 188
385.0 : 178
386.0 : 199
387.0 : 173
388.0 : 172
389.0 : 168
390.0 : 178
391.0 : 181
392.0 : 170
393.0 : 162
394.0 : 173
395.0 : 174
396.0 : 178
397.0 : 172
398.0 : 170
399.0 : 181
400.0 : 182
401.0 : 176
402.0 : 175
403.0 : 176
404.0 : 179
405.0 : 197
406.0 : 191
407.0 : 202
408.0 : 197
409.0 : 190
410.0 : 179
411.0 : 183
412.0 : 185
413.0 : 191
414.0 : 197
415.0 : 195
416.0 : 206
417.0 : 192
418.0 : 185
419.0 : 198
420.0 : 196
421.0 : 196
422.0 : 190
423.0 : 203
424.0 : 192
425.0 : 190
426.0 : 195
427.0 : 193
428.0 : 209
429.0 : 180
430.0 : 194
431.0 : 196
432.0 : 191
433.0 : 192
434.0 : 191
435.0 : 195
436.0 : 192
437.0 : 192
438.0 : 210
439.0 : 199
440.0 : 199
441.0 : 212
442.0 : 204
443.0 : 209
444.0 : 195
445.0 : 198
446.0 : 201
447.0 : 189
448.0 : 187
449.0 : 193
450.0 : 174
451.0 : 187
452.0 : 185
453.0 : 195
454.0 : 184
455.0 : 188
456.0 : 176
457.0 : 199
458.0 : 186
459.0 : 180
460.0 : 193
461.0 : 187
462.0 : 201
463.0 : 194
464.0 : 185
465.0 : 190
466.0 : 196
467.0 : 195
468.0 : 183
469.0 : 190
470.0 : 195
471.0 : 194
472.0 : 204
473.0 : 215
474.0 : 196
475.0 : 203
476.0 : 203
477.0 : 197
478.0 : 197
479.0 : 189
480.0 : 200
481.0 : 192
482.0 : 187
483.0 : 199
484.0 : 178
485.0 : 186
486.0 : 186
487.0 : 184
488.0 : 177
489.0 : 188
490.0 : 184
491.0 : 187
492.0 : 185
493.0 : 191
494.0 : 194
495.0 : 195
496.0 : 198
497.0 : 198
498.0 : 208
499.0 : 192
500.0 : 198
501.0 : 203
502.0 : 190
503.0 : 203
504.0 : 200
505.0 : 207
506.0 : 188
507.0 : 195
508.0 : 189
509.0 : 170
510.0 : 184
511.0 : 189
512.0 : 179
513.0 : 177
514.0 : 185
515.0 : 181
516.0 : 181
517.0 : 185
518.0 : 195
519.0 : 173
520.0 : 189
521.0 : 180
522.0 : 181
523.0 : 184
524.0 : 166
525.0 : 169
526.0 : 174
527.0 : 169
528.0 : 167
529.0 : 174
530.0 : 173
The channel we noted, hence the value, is 429.0 ch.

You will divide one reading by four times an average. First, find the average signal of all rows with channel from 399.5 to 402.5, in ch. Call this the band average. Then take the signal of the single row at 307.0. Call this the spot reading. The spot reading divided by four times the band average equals 0.26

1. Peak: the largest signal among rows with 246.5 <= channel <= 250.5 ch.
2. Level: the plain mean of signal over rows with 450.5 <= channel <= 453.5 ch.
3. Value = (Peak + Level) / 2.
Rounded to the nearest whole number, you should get 191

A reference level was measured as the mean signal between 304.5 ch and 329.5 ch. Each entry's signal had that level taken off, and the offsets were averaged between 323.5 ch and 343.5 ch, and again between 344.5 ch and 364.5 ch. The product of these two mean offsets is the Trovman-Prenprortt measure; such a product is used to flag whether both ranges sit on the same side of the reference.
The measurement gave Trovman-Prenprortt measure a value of -86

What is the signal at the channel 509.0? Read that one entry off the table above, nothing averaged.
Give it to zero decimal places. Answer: 170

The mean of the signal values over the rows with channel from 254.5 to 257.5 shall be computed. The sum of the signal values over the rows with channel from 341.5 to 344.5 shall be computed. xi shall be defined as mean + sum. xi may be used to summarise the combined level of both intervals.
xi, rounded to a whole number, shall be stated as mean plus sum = 826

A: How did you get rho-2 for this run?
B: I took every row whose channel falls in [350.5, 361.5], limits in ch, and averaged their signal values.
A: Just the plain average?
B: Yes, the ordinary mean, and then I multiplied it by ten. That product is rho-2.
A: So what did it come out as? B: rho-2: 1937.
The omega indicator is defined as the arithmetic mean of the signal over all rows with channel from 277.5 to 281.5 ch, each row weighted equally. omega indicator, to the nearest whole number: 184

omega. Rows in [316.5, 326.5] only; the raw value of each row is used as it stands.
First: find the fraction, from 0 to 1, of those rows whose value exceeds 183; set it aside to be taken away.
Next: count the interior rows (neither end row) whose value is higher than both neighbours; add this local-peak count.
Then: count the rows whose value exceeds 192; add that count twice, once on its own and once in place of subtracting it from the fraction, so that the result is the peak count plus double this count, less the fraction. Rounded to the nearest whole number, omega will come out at 20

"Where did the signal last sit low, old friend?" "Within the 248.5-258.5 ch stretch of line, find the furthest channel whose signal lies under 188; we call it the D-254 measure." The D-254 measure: 256.0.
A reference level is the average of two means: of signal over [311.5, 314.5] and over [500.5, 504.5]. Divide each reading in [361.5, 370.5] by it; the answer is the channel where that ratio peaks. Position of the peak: 369.0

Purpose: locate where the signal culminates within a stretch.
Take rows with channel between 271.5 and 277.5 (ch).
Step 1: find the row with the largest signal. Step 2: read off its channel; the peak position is 272.0 ch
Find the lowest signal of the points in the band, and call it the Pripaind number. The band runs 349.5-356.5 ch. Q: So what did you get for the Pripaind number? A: 176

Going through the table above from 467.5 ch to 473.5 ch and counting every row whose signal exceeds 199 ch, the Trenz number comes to 2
